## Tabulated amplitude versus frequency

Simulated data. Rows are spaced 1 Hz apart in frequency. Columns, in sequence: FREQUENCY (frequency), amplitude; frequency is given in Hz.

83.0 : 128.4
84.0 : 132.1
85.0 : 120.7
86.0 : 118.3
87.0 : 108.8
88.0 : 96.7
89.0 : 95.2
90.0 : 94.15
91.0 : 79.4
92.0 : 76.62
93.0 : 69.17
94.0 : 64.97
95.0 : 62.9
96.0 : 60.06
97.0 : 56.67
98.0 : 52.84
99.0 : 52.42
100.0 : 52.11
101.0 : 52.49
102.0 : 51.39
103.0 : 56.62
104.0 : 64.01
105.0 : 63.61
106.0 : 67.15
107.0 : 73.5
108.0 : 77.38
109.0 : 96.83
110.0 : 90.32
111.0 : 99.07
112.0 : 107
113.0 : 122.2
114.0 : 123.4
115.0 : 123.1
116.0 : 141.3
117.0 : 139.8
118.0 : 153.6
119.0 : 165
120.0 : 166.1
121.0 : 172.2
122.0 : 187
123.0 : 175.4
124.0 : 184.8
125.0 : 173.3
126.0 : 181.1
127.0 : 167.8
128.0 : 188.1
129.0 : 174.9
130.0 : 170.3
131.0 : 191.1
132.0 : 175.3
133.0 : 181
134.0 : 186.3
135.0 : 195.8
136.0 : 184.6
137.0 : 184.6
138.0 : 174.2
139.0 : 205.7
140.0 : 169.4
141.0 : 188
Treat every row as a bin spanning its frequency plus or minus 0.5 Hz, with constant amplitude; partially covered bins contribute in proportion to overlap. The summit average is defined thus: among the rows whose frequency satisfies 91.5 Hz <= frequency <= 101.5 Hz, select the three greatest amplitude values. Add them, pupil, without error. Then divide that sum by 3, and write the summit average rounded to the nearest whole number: 70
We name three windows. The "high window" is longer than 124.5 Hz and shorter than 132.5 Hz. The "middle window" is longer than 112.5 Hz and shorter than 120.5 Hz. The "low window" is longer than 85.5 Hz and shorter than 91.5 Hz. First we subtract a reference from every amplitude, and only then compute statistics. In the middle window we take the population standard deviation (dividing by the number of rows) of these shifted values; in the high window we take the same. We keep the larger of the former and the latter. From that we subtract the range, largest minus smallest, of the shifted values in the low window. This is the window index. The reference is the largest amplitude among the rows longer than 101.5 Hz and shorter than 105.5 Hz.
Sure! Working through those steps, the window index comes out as -22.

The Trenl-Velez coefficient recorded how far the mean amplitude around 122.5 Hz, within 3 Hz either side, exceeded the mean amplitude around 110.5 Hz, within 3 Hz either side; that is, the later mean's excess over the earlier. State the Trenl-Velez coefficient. 78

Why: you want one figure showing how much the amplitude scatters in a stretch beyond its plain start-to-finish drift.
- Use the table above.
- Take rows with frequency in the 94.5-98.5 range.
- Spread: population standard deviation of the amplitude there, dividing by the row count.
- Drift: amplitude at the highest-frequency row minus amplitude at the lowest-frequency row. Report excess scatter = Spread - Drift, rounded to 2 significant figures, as 14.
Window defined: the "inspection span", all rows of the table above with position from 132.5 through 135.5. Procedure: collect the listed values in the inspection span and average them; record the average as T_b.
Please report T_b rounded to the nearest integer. 188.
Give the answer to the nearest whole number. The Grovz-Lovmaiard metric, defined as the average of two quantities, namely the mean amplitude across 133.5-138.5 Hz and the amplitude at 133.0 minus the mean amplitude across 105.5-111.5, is 141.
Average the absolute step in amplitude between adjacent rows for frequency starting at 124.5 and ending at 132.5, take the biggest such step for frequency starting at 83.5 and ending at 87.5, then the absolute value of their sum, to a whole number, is 25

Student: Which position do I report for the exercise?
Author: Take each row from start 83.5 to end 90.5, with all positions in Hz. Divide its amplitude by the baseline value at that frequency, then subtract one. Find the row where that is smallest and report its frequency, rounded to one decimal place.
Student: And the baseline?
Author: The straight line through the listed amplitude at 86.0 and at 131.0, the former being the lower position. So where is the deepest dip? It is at 90.0 Hz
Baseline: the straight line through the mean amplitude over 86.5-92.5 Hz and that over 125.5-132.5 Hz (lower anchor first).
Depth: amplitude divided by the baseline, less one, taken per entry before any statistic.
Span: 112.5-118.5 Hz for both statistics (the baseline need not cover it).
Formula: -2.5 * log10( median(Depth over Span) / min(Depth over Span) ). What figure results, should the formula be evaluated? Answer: 0.4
